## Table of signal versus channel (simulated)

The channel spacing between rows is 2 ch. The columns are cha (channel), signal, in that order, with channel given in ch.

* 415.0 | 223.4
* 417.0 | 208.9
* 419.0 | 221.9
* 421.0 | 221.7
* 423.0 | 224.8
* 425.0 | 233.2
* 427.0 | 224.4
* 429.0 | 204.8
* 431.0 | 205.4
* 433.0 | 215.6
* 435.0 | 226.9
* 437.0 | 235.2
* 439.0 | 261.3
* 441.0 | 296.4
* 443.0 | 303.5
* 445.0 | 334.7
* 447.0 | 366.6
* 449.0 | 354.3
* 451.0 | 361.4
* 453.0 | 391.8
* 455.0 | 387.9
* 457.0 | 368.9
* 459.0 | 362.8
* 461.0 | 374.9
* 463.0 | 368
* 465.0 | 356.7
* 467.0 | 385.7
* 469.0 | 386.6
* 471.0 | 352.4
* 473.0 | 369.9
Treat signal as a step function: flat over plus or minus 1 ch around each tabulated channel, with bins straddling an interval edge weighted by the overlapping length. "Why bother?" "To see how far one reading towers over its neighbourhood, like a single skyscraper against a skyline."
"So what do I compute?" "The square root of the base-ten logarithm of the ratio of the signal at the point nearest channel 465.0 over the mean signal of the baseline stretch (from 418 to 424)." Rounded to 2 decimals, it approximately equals 0.45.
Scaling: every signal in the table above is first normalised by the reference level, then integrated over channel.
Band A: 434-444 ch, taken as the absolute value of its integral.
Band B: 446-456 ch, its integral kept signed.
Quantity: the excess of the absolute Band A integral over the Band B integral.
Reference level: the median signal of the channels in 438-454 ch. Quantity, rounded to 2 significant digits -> -3.1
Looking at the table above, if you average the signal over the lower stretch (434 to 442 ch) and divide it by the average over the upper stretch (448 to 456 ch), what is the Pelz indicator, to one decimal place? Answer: 0.7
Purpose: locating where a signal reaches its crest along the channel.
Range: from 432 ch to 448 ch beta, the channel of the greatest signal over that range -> 447.0 ch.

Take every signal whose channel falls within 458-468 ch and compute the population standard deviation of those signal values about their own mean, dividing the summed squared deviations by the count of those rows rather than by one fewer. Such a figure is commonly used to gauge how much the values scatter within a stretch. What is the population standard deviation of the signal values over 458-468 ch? 10.0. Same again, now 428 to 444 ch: 36.7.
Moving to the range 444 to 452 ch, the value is 12.1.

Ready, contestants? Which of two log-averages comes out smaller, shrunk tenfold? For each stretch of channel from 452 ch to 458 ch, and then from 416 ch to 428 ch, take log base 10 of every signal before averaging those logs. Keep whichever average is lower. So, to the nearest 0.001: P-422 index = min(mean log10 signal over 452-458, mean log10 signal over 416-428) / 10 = 0.235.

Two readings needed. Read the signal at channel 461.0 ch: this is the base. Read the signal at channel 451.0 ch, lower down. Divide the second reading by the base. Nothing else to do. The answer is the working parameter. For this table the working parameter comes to 0.96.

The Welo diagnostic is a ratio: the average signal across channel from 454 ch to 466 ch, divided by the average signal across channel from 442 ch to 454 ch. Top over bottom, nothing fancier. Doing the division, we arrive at 1.1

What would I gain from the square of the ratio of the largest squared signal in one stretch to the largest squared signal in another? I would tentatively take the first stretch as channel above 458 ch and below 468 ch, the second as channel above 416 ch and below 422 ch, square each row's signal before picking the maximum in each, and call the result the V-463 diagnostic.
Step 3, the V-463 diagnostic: 9.1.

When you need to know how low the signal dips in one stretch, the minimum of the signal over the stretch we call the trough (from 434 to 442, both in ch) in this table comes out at 226.9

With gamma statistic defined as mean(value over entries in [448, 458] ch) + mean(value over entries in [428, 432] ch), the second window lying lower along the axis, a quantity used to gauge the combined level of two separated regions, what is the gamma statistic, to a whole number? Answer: 578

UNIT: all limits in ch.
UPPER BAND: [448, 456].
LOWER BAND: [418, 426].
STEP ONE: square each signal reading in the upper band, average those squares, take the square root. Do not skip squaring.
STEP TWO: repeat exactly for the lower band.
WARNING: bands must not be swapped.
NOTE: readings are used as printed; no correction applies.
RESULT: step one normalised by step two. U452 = 1.66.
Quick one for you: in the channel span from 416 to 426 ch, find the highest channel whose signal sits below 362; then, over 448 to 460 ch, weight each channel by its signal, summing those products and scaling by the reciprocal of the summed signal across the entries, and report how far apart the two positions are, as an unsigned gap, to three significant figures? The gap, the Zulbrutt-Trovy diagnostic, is 29.0 ch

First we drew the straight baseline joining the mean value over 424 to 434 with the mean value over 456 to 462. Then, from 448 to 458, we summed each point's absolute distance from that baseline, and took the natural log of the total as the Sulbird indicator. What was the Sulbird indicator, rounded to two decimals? 5.15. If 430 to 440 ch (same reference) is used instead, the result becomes 4.51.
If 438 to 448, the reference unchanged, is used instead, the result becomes 4.91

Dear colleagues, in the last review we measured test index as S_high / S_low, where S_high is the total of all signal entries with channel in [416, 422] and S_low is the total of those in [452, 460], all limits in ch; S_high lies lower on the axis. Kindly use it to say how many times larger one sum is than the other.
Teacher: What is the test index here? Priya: 0.43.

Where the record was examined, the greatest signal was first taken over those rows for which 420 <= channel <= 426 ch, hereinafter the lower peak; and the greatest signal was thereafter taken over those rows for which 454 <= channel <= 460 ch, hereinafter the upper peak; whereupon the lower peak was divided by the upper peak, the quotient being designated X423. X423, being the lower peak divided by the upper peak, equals 0.60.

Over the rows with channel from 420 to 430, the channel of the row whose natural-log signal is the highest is 425.0 ch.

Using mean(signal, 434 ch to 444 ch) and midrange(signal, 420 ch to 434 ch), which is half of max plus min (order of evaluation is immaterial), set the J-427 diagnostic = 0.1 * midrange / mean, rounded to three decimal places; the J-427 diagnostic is 0.083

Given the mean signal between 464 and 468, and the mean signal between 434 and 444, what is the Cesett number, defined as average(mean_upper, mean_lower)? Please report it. 318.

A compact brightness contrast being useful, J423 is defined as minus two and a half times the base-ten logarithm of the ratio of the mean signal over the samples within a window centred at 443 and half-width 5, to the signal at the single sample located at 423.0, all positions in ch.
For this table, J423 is -0.358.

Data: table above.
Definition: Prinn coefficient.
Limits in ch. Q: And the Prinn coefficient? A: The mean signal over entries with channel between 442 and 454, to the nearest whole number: 352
